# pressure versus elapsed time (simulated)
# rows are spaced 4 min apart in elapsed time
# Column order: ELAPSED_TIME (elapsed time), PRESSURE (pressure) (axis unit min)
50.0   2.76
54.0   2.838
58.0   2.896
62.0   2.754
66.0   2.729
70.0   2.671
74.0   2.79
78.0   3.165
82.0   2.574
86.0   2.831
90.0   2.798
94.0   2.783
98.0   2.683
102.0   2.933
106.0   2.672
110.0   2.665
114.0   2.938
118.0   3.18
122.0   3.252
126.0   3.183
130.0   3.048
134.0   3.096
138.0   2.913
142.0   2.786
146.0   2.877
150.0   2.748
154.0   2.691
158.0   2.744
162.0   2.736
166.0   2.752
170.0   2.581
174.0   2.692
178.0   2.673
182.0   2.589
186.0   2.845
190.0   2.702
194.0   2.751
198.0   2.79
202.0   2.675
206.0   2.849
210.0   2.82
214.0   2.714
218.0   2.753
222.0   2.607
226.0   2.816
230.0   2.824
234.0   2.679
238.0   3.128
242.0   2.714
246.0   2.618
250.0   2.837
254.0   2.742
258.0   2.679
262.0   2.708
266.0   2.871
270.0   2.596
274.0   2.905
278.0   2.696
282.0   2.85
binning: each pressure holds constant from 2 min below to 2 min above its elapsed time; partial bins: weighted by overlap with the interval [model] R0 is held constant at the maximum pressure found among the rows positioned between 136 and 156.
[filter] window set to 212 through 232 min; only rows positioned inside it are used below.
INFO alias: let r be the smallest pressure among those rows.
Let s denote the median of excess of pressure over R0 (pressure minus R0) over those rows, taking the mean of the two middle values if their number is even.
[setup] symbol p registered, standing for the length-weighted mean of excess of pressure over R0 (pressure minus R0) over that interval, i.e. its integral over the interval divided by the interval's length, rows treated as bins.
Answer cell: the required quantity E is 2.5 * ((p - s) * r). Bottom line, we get -0.07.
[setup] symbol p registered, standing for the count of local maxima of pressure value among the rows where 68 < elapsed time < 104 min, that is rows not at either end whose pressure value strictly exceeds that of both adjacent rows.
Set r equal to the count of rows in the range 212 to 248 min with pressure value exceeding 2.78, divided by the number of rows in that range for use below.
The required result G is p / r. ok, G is 6.0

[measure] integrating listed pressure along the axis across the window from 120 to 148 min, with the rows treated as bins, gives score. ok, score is 85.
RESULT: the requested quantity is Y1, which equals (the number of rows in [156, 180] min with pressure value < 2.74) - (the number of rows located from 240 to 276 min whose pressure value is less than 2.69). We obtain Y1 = 1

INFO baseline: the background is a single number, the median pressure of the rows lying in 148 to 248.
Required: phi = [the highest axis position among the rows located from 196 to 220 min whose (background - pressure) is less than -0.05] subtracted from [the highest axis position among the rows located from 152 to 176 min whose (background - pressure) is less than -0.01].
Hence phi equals -44 min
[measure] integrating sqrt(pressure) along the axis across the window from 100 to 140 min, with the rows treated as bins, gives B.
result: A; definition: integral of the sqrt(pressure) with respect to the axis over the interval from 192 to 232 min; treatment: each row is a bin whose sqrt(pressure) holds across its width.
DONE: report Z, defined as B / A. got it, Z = 1.04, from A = 66.4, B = 69.1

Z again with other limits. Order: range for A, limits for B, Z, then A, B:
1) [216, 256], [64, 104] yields 1.00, 66.6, 66.9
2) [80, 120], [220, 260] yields 0.99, 67.0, 66.5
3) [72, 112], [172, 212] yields 0.99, 66.8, 66.2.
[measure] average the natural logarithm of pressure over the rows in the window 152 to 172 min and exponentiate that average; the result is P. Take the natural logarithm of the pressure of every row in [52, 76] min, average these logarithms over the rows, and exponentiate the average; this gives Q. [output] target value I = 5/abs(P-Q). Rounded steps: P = 2.70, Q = 2.78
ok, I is 64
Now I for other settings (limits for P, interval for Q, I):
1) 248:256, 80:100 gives 88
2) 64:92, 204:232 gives 237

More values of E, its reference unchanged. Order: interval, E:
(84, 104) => 0.05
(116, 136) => -0.21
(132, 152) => 0.05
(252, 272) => 0.07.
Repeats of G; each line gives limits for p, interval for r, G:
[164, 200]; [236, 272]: 6.0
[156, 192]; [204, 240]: 5.4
